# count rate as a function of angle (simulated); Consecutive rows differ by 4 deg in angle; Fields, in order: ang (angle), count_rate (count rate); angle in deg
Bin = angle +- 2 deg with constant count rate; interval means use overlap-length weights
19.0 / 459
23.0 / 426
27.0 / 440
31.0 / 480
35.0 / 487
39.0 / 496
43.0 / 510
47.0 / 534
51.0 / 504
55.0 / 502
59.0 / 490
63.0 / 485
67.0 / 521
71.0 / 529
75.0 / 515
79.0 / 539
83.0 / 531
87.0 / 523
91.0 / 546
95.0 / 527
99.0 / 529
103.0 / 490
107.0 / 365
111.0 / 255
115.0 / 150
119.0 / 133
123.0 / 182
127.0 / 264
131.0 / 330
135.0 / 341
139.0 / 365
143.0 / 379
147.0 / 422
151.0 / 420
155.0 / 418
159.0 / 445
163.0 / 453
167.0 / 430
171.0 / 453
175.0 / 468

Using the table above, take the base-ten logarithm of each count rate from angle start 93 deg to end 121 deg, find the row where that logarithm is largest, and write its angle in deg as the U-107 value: 99.0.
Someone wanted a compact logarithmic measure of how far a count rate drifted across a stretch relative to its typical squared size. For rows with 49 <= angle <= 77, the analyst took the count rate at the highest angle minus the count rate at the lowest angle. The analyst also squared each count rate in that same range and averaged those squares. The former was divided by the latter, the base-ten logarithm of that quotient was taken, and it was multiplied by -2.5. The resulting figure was 10.9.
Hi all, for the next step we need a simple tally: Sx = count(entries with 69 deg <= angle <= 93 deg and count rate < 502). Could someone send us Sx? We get 0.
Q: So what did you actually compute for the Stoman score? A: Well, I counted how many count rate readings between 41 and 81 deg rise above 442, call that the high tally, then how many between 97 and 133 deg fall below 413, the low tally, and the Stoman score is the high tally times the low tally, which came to 70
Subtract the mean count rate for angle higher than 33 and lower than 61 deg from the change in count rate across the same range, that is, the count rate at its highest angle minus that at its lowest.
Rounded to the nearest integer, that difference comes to -500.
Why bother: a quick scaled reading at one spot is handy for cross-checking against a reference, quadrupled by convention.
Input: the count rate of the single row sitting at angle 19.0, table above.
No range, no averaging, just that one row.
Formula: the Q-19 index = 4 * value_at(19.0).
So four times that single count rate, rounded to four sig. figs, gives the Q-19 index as 1836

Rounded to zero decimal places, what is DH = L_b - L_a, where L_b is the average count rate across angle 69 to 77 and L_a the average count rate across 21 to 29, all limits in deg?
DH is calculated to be 89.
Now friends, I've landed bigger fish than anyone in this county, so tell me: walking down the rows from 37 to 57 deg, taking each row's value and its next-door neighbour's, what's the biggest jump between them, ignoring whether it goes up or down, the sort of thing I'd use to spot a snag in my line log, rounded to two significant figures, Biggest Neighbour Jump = 30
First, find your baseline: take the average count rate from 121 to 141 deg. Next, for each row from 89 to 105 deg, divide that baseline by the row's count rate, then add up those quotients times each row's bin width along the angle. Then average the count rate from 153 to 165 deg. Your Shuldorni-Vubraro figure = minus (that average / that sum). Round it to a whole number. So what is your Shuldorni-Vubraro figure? -48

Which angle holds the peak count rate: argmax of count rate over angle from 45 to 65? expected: 47.0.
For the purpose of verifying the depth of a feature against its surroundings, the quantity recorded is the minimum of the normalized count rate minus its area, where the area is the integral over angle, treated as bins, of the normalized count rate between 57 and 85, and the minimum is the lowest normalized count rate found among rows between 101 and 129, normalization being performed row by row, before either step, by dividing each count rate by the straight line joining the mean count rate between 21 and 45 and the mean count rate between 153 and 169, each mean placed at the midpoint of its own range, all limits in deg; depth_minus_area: -30.9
